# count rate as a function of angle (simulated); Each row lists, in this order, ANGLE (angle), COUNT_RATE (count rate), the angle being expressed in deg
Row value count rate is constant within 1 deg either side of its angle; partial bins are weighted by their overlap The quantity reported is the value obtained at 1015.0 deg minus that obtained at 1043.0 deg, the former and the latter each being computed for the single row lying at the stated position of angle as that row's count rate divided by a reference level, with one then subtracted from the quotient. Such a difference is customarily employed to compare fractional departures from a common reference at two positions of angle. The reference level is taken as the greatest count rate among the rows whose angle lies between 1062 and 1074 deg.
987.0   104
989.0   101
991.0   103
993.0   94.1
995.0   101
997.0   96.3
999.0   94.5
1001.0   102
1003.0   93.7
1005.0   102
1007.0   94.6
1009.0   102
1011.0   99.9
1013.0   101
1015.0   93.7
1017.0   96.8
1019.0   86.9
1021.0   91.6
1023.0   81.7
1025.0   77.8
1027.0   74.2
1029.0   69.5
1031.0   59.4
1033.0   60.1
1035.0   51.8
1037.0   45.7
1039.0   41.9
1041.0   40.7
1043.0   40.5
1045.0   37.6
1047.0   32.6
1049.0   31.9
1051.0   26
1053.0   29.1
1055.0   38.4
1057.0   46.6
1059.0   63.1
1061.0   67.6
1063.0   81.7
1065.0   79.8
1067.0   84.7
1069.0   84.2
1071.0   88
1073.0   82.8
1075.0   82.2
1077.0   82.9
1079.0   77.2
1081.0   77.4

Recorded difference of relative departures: 0.6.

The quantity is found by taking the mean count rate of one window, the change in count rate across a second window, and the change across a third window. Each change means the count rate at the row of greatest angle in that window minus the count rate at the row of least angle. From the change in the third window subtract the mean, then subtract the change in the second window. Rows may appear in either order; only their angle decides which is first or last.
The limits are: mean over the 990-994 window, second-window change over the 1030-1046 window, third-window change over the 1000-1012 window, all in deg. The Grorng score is -79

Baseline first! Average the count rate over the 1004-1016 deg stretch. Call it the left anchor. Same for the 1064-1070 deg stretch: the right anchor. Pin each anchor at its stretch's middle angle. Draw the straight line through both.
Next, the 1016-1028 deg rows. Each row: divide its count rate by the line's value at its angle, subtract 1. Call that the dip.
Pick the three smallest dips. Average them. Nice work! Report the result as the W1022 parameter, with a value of -0.18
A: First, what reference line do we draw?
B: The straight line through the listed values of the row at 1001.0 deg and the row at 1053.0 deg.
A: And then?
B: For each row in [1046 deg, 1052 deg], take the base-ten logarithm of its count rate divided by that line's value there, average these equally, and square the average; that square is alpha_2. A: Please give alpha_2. 0.0039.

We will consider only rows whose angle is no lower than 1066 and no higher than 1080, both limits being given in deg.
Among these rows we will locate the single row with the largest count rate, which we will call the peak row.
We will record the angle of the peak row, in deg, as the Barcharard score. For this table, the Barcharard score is 1071.0 deg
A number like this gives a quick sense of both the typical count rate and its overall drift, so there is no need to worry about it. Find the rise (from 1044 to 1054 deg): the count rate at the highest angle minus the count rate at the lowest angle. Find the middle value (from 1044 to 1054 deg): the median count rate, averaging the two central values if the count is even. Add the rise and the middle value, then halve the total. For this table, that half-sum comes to 12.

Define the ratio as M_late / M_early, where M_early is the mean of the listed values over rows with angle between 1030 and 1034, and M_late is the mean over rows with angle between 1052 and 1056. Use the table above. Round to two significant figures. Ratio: 0.56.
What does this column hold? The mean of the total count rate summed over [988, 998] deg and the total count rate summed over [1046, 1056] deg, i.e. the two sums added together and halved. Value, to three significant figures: 327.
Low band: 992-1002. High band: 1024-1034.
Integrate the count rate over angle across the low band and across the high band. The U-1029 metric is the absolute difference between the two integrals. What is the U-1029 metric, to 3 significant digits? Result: 294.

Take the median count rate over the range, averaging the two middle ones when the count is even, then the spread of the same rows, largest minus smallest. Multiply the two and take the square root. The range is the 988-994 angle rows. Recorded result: 30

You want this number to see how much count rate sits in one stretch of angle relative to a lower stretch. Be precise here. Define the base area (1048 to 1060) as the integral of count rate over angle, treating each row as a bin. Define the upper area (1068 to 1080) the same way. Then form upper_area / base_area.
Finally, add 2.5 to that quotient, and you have 4.6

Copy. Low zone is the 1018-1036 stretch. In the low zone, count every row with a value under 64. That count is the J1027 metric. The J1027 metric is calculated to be 3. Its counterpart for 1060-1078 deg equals 0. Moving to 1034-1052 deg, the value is 9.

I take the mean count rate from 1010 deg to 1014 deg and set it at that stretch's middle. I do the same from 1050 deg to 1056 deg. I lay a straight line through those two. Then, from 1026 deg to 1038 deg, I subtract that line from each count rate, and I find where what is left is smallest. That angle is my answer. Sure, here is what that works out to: 1037.0 deg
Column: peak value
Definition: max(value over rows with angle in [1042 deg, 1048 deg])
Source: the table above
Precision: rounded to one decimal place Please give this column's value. 40.5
